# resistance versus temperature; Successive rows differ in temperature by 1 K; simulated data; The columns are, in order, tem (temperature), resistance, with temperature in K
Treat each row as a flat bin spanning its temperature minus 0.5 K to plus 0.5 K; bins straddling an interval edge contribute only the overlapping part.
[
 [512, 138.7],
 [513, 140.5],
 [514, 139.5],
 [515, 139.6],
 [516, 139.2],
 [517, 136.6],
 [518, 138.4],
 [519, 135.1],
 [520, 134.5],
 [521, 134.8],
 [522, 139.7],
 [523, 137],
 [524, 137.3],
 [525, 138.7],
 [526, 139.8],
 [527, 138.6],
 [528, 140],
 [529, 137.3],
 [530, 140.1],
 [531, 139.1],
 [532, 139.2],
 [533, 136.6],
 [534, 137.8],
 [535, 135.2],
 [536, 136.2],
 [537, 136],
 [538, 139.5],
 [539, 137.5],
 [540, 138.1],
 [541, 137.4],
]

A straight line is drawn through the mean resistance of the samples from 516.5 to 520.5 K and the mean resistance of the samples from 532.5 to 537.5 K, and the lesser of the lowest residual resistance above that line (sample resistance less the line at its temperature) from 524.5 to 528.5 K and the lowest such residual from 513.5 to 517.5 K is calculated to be 0.5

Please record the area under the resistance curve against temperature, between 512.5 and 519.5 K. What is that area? 969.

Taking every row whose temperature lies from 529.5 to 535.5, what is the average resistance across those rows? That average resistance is 138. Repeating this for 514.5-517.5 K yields 138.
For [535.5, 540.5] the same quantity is 137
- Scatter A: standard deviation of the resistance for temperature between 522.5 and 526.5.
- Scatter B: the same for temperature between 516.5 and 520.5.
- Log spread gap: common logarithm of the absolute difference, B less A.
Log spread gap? -0.4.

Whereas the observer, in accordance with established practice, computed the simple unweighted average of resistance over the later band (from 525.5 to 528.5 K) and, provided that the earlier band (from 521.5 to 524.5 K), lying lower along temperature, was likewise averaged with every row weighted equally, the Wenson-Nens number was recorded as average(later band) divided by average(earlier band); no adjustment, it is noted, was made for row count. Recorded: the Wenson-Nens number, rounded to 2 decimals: 1.01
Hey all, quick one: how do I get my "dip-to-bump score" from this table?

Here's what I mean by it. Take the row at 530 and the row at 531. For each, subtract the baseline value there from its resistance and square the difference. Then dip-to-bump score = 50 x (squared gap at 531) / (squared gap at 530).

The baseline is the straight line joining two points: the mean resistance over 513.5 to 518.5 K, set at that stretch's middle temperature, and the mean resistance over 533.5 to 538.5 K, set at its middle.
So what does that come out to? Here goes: 21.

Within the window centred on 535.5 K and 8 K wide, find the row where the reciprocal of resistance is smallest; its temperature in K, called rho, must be 538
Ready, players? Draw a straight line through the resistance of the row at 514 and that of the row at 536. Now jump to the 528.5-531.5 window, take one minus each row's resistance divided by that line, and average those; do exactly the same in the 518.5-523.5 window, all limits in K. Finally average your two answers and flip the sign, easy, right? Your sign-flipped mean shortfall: -0.0017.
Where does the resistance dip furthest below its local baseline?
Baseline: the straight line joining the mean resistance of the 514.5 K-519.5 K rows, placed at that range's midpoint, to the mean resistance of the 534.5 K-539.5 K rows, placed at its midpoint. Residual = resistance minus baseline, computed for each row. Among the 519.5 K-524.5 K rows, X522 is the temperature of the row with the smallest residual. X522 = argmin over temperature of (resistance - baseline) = 520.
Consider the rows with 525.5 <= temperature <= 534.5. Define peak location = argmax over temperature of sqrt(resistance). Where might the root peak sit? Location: 530 K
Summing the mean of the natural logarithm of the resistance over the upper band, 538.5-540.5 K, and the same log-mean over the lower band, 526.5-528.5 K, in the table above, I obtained 9.86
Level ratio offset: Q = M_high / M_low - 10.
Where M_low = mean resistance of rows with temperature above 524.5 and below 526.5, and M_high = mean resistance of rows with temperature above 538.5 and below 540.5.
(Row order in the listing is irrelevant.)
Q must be -9.01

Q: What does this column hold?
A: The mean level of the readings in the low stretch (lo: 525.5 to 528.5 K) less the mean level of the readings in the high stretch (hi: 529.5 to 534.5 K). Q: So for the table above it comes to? 0.9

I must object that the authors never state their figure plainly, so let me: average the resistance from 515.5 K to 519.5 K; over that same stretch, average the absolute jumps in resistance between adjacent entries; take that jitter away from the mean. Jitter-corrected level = 135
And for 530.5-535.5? 136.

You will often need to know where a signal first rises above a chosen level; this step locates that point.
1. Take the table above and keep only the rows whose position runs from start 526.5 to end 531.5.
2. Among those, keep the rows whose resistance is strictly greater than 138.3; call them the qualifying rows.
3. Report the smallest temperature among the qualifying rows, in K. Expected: 527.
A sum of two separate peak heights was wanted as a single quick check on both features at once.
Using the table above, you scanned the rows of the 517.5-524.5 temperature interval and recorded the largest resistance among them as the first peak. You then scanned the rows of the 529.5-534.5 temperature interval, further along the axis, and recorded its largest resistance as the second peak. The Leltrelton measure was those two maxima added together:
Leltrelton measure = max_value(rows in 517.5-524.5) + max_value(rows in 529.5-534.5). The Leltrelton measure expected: 280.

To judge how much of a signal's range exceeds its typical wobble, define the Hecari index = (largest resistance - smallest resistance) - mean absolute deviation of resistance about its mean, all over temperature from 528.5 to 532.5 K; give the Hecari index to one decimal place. 2.0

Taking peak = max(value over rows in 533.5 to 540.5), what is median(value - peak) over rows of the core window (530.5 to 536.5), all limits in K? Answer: -2.3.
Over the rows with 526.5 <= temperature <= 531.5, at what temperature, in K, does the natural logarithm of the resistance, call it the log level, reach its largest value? 530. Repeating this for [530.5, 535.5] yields 532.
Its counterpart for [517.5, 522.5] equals 522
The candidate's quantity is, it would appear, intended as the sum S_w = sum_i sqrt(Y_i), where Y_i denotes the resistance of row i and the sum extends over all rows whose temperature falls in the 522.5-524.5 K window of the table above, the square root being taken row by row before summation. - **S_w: 23.4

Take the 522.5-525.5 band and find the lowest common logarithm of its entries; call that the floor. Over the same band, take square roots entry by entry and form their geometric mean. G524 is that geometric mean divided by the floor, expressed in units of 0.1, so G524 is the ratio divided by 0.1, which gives 54.9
